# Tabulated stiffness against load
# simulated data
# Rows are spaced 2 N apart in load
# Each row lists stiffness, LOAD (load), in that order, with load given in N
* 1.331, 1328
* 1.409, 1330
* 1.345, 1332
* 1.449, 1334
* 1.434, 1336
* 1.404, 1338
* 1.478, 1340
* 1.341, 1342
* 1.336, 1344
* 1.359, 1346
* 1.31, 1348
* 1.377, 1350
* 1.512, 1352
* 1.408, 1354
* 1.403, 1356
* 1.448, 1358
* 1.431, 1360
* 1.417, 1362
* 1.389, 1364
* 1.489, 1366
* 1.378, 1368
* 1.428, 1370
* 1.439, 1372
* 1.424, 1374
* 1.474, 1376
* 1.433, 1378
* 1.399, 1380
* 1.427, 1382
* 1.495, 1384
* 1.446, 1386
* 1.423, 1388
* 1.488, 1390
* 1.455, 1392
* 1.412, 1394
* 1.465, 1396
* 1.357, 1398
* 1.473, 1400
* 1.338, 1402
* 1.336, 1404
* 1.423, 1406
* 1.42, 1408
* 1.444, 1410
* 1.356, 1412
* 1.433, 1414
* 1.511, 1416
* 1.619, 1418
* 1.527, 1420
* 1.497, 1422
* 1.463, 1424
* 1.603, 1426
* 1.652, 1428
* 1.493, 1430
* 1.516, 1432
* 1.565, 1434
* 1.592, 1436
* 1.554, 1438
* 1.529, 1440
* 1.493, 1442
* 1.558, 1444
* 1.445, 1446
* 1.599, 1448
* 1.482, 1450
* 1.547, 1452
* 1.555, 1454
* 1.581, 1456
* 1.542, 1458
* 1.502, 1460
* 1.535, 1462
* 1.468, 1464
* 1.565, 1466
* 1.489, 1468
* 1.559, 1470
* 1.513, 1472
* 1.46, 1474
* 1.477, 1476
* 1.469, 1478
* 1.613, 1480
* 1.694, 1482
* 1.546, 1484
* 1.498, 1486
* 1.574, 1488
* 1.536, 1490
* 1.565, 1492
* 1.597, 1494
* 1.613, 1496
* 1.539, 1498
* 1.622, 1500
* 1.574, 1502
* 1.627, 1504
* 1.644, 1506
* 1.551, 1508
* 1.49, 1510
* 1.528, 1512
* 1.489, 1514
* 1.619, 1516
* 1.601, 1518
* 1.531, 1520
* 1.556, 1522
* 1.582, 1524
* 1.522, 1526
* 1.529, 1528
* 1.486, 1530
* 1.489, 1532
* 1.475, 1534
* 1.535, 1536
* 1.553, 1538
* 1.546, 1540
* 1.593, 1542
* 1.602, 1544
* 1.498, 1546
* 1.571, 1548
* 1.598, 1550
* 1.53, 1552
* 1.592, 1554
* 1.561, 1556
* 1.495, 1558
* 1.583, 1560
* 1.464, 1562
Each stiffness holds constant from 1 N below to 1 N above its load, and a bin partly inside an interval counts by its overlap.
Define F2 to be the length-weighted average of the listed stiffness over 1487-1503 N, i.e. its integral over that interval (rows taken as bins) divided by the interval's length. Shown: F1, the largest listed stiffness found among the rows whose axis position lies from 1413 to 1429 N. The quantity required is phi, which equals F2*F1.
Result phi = 2.61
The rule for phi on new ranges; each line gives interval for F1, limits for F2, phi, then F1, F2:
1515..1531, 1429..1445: 2.49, 1.619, 1.54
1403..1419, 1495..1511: 2.56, 1.619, 1.58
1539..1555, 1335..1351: 2.21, 1.602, 1.38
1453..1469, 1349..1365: 2.25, 1.581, 1.42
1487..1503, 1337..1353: 2.25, 1.622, 1.39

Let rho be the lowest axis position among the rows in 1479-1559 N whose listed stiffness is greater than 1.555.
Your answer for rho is 1480 N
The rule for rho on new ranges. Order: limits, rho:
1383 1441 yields 1418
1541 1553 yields 1542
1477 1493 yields 1480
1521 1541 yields 1522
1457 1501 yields 1466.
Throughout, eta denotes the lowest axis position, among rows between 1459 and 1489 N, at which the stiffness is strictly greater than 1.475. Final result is 1460 N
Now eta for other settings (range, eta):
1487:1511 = 1488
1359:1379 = 1366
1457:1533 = 1458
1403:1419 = 1416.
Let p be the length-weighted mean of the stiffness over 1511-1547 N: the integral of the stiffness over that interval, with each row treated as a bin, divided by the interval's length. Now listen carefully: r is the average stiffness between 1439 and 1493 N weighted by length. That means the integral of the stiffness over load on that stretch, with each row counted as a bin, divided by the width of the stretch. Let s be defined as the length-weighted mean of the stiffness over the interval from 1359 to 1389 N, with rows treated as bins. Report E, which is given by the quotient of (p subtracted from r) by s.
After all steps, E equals -0.01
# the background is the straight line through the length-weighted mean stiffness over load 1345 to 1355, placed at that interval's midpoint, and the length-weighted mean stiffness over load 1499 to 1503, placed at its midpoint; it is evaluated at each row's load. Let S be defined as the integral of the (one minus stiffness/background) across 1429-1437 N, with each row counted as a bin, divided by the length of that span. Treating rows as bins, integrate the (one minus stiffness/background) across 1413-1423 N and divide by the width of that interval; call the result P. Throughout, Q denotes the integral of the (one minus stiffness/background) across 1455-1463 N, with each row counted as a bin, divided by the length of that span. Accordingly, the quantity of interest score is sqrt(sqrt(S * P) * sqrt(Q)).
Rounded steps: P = -0.021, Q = 0.001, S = -0.024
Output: 0.02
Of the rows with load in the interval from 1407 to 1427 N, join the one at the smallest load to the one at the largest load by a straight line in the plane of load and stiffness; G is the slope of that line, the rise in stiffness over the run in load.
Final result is 0.0102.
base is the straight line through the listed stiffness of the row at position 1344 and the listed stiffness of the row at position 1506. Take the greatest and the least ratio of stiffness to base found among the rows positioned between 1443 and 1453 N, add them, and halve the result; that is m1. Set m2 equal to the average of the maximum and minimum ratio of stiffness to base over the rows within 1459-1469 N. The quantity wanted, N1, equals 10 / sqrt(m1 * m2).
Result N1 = 10.2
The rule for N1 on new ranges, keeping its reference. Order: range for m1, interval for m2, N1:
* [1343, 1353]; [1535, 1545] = 10.2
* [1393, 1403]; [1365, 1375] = 9.9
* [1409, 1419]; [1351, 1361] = 9.6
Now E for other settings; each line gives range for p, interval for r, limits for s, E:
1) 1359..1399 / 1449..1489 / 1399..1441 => 0.07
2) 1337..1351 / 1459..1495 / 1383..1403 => 0.11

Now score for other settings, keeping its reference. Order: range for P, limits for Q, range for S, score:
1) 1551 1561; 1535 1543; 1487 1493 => 0.09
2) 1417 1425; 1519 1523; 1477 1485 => 0.05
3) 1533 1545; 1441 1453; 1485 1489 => 0.05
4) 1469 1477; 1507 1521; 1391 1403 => 0.08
